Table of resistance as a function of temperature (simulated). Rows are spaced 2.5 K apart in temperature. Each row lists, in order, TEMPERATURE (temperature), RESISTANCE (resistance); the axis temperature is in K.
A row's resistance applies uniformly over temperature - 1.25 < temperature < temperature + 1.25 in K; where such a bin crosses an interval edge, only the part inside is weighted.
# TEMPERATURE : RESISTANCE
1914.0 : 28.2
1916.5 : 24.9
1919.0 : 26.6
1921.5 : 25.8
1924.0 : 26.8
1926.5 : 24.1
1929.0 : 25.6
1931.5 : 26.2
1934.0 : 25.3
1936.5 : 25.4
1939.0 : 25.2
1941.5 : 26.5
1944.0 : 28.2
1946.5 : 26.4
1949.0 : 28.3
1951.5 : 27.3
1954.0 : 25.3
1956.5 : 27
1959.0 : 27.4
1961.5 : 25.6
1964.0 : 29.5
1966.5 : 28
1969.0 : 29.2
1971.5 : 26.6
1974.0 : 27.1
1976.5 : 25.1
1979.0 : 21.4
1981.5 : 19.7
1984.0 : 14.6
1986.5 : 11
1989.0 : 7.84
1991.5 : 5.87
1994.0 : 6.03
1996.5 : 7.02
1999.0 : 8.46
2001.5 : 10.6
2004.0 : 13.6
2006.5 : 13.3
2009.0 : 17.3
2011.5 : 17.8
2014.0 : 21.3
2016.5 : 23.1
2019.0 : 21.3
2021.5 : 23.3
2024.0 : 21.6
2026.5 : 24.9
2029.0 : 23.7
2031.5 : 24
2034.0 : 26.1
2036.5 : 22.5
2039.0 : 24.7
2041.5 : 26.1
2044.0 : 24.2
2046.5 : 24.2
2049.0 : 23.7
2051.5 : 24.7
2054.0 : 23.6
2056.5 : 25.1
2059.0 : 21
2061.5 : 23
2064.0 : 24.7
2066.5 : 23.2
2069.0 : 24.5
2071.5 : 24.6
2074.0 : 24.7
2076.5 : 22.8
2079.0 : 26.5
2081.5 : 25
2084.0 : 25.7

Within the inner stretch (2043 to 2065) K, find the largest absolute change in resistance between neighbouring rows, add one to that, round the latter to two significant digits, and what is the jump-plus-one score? 5.1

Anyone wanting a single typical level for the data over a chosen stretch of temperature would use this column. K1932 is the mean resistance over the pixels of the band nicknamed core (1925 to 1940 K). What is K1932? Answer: 25.3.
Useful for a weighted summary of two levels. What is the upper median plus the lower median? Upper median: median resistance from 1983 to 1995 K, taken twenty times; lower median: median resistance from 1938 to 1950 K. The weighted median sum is 183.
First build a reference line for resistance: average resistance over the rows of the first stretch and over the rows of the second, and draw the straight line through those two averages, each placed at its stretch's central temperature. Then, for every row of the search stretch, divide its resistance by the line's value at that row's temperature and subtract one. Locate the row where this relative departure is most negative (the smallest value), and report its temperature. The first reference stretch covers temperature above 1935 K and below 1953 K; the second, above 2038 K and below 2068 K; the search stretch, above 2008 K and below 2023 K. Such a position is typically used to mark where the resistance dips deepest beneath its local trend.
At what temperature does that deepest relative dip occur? 2009.0 K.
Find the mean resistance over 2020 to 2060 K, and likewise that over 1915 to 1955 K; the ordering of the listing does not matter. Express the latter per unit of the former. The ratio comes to 1.09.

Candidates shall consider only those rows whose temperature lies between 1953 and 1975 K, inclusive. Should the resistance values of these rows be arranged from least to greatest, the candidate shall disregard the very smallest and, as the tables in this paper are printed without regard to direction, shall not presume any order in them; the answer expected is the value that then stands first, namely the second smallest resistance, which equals 25.6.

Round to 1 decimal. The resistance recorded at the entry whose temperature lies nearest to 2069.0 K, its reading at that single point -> 24.5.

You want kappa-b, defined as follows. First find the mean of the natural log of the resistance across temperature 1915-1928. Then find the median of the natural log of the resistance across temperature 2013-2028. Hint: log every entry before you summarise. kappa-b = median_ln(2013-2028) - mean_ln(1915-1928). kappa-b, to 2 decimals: -0.14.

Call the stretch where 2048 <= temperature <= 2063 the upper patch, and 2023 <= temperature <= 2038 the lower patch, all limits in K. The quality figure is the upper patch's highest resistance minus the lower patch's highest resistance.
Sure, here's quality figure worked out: -1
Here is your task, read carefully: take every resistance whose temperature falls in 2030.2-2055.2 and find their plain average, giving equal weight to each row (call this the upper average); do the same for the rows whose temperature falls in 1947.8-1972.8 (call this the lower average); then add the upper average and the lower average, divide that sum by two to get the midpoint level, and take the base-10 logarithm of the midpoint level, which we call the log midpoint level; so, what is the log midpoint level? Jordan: 1.41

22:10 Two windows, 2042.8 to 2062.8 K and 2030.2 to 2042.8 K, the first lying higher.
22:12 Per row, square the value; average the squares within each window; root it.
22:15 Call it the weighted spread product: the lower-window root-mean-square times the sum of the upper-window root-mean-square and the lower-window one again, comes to 1197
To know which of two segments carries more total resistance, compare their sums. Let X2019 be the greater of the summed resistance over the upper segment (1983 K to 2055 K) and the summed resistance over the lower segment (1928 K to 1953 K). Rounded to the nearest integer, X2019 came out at 536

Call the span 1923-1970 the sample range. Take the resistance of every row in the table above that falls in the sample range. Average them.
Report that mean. 27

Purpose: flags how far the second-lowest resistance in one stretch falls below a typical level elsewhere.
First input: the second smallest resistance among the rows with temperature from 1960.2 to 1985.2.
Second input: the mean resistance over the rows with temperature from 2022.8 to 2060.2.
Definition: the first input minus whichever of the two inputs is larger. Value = -4.3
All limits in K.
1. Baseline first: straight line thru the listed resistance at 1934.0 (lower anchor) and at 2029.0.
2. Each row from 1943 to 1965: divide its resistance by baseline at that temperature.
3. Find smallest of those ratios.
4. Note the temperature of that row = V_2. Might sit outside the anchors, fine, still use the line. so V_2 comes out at 1954.0 K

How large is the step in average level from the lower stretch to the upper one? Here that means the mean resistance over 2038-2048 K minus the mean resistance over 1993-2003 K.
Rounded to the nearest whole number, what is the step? 17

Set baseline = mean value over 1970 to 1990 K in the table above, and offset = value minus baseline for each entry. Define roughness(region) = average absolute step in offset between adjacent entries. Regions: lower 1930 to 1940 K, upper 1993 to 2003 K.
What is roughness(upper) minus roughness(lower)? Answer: 1.1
